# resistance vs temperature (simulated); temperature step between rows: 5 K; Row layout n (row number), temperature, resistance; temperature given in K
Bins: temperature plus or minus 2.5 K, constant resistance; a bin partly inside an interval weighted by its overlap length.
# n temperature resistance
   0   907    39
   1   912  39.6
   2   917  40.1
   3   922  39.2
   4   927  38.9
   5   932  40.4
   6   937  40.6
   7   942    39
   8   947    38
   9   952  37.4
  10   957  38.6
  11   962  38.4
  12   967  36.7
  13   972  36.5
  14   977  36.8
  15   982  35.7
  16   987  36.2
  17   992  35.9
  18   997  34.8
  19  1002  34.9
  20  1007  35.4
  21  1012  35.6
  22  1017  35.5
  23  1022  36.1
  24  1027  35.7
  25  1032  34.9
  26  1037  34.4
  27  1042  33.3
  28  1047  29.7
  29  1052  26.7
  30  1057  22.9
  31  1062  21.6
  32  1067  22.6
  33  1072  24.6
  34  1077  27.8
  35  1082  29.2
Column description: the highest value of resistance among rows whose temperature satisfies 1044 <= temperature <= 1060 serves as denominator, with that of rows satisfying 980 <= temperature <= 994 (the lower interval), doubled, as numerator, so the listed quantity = 2.44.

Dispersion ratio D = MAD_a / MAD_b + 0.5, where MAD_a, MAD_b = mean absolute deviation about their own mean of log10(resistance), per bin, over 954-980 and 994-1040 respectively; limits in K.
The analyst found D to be 2.34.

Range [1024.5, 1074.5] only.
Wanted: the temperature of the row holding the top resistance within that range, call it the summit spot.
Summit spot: 1027 K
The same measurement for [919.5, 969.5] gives 937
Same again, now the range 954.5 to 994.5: 957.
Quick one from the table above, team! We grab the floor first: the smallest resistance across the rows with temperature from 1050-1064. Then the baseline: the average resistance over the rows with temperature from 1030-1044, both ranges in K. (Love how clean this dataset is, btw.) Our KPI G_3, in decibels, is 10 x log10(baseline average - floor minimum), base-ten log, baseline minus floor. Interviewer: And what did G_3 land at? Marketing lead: 11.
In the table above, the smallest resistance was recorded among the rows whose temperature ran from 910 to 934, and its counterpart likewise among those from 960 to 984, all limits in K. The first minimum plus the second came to 75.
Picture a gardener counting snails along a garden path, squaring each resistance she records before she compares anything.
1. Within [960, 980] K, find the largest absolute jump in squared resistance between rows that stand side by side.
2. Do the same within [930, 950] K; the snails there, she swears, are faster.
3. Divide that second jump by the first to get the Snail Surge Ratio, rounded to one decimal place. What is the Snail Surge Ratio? 1.0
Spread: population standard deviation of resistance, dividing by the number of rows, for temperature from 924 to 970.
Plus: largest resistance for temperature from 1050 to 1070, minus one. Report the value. 26.9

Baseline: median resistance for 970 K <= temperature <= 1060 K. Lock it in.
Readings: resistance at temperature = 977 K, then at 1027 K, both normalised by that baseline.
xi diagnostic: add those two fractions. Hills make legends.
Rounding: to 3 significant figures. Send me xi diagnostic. 2.05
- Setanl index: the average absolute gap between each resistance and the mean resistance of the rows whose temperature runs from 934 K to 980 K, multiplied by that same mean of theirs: 39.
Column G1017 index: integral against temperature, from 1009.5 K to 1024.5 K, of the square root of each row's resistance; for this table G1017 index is 90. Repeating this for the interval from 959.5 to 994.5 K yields 212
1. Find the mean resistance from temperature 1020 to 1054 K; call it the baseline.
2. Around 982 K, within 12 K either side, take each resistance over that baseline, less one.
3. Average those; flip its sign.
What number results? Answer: -0.10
